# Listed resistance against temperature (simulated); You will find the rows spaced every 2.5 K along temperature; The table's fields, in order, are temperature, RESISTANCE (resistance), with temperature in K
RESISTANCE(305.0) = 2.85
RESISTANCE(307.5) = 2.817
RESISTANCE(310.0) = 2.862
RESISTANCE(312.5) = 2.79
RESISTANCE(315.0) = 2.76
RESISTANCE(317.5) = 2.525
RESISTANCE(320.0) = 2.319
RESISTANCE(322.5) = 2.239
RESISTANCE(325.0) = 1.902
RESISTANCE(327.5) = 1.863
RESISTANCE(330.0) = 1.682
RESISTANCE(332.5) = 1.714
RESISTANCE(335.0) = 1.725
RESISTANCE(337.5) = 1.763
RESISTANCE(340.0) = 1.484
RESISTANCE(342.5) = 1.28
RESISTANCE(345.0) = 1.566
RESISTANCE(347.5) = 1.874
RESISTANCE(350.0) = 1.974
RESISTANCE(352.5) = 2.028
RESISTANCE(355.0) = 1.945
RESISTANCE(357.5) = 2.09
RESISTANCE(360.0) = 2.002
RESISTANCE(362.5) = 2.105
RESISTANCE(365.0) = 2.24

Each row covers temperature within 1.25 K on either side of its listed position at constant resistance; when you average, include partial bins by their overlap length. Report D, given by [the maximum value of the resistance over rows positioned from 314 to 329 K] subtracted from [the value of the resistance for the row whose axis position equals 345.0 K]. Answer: -1.19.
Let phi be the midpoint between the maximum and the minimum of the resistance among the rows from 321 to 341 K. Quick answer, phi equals 1.9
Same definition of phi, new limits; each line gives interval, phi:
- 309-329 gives 2.4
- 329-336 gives 1.7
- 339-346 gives 1.4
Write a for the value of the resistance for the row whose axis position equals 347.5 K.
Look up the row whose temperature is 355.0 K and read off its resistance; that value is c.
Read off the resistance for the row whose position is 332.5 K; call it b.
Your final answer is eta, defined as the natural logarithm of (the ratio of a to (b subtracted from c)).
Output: 2.1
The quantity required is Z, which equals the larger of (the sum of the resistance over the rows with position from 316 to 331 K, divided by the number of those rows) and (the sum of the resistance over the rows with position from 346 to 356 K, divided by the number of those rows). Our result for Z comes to 2.09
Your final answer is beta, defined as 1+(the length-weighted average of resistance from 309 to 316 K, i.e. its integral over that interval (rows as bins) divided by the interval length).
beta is 3.8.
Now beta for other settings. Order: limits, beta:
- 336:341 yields 2.6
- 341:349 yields 2.6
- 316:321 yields 3.4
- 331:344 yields 2.6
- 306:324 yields 3.6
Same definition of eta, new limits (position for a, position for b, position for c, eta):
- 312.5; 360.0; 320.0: 2.2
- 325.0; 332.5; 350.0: 2.0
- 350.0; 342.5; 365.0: 0.7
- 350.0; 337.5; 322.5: 1.4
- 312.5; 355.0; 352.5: 3.5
